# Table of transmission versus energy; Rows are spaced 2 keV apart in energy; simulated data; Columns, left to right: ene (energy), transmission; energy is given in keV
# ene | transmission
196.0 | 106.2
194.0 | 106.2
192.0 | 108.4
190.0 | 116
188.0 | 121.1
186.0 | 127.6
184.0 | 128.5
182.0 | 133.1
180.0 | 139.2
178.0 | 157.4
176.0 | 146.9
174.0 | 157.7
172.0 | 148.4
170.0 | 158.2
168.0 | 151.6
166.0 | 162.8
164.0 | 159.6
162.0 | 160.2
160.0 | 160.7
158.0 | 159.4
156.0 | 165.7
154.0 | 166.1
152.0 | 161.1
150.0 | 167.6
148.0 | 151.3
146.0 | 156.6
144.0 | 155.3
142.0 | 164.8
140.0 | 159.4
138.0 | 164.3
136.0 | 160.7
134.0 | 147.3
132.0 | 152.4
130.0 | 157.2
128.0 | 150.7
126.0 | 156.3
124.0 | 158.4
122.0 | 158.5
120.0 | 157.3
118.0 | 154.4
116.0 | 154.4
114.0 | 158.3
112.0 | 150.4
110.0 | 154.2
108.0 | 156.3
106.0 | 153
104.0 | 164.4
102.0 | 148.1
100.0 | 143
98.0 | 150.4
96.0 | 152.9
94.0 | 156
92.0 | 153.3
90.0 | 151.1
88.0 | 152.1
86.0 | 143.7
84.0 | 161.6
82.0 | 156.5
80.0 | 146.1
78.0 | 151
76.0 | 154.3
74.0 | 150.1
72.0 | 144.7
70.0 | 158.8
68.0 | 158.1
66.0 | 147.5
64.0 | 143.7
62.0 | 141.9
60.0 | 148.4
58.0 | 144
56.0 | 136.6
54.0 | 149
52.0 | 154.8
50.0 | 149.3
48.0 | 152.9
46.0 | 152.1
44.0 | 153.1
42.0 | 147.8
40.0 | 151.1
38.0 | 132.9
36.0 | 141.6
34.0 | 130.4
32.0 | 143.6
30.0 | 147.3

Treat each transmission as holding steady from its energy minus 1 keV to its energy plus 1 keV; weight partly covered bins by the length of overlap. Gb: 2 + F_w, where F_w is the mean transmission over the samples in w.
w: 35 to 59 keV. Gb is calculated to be 149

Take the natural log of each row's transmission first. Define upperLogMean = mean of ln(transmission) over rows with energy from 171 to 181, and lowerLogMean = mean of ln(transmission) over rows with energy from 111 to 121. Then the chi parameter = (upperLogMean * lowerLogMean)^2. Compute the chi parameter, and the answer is 638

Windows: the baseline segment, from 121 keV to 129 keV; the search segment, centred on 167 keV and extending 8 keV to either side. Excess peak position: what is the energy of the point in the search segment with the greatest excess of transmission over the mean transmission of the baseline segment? 166.0 keV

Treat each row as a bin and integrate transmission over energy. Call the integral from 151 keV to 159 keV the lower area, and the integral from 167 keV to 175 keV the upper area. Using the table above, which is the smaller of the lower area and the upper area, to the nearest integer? 1232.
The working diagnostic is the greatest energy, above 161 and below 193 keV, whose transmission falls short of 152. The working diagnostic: 192.0 keV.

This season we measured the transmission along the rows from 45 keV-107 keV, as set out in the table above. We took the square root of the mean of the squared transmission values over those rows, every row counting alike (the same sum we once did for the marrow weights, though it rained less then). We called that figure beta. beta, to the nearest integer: 151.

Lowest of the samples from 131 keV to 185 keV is 128.5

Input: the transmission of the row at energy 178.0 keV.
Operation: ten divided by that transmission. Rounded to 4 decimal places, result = 0.0635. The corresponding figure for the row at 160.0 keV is 0.0622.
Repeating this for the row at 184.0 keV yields 0.0778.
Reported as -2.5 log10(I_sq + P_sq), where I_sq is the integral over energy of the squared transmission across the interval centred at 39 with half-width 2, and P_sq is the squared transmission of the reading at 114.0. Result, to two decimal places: -12.56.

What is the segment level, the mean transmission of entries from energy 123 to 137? 155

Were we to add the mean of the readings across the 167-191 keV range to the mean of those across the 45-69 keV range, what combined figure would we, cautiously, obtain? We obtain 289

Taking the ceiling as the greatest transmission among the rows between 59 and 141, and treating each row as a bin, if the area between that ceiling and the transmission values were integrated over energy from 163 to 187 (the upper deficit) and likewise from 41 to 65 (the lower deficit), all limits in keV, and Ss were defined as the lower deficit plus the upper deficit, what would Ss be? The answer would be 802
